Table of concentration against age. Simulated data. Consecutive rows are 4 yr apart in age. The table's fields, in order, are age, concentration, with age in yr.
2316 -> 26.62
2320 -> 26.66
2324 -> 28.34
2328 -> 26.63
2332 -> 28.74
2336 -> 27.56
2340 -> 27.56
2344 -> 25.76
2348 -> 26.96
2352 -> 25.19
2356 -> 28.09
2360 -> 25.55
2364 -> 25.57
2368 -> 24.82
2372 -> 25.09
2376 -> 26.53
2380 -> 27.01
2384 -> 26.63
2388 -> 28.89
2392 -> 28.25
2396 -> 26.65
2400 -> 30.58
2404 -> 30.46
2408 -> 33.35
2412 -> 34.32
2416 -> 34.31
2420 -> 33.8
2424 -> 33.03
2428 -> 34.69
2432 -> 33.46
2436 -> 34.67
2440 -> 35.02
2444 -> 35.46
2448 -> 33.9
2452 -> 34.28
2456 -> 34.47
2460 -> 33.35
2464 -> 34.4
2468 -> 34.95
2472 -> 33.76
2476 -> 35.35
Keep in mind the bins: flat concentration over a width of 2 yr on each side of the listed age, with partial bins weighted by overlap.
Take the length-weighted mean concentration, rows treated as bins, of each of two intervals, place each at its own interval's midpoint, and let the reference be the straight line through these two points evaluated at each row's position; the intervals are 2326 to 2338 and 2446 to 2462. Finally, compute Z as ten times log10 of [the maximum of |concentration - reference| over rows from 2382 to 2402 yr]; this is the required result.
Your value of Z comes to 6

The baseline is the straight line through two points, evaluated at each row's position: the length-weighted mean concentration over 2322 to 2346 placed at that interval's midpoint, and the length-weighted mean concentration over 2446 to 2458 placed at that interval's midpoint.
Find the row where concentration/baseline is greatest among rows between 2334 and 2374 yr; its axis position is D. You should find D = 2336 yr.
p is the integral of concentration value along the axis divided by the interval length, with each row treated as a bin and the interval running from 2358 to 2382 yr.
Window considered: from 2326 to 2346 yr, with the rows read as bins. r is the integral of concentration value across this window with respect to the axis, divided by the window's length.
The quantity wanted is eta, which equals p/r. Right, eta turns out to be 0.9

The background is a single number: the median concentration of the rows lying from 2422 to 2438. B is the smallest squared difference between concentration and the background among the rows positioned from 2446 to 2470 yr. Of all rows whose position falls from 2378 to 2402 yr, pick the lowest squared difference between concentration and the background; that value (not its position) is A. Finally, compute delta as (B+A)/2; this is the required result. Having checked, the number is 6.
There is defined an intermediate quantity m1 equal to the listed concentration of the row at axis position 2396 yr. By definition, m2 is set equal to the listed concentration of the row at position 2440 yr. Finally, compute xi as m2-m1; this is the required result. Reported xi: 8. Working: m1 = 26.65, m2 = 35.02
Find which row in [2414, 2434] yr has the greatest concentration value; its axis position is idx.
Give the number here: 2428 yr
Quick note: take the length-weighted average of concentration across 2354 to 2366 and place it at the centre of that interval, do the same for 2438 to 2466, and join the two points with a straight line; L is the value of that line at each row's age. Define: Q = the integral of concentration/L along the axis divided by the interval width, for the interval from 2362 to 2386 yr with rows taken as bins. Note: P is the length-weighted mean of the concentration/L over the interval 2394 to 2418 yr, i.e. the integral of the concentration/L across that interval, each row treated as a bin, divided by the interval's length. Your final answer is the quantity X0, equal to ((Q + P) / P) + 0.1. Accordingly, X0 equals 2.00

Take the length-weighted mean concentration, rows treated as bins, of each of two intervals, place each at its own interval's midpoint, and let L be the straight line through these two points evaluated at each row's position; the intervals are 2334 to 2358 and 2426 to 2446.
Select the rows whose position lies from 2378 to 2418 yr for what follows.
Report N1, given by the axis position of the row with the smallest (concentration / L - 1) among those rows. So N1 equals 2396 yr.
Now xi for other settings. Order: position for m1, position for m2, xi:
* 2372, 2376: 1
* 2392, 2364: -3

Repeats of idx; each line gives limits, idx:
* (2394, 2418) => 2412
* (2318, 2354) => 2332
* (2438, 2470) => 2444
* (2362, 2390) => 2388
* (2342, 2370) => 2356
